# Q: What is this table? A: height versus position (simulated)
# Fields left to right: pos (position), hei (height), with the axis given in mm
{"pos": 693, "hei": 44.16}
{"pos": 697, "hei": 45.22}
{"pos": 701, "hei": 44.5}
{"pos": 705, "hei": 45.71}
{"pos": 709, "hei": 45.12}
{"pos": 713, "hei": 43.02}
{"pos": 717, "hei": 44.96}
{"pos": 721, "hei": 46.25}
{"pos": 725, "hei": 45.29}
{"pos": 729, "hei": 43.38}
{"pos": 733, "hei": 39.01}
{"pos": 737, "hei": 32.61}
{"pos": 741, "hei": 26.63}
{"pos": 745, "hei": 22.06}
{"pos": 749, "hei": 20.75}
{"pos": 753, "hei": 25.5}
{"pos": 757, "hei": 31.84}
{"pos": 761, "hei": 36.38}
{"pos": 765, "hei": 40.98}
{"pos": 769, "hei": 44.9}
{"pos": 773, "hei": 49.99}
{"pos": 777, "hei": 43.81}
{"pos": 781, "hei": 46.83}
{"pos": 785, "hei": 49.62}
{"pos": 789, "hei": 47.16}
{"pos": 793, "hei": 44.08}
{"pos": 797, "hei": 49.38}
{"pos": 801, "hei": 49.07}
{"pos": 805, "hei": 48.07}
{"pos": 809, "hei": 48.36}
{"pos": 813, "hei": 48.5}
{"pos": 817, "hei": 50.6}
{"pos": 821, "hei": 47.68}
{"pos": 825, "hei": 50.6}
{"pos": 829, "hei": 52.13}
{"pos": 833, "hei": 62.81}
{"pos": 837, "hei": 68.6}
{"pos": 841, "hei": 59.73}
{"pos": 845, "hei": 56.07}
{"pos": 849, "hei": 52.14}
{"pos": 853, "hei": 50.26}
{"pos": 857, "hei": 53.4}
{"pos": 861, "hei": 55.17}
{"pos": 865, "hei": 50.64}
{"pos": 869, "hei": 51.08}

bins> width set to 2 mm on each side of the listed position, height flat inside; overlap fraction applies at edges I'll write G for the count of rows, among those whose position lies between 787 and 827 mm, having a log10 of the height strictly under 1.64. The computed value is 0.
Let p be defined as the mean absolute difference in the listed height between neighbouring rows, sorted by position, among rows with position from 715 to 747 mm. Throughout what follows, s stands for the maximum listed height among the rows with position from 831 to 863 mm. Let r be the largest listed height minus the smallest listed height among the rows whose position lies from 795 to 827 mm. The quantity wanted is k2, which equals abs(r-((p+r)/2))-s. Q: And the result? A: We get -68.2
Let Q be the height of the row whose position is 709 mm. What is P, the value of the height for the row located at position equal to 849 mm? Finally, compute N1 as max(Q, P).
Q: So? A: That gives 52.1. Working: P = 52.14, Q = 45.12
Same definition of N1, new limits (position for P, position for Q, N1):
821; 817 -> 50.6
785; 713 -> 49.6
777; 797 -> 49.4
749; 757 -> 31.8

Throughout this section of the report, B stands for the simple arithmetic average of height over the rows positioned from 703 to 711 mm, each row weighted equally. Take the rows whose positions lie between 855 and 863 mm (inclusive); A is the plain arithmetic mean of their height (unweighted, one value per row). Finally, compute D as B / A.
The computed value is 0.84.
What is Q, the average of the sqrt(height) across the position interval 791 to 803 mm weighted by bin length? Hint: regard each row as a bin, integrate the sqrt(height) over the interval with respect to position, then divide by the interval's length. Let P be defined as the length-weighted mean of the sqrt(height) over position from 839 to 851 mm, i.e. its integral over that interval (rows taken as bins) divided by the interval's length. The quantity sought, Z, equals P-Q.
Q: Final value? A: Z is 0.6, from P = 7.5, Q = 6.9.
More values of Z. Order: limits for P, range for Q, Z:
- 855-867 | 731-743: 1.6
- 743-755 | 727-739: -1.4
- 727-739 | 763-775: -0.5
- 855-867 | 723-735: 0.8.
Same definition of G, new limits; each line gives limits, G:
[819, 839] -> 0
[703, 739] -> 4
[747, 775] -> 5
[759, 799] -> 2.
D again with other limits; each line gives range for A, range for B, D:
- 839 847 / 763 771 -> 0.74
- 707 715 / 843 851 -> 1.23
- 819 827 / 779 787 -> 0.98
